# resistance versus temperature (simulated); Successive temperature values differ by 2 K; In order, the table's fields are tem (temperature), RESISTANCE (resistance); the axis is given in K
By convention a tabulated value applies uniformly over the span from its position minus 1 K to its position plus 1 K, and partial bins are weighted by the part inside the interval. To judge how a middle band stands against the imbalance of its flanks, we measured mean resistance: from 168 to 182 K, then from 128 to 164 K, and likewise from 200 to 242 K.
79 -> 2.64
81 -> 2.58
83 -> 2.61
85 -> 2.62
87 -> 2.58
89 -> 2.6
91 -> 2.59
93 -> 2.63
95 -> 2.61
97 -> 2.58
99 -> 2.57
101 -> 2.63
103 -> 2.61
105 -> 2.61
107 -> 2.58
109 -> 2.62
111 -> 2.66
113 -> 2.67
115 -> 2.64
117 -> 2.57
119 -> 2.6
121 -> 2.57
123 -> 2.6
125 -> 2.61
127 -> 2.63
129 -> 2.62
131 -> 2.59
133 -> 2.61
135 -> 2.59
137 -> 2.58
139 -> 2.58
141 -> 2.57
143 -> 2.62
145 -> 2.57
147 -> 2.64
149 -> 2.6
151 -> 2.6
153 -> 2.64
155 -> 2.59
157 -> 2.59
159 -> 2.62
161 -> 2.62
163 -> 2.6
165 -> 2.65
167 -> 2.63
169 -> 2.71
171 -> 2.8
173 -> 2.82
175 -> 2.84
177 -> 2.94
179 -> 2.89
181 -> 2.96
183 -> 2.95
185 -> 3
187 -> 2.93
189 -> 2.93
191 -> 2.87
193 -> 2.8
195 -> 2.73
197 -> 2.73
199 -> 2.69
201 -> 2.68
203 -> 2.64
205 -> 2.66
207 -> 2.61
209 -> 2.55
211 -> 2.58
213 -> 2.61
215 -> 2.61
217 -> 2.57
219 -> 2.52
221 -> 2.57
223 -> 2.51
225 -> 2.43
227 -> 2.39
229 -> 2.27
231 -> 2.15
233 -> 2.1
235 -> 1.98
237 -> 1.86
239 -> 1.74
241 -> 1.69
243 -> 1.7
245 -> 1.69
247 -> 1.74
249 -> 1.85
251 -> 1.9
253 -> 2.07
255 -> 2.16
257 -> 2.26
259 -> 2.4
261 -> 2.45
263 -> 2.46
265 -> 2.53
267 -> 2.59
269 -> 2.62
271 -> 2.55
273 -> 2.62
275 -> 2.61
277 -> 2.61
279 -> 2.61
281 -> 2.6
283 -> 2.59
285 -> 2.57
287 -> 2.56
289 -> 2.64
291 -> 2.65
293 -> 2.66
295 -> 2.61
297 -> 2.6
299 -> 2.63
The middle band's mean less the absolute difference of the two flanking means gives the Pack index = 2.6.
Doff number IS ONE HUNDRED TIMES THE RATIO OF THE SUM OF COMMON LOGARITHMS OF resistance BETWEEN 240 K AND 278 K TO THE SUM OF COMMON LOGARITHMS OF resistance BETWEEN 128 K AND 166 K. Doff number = 83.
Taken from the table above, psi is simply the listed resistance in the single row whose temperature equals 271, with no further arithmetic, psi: 2.55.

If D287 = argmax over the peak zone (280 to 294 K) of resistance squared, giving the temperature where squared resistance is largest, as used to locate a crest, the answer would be 293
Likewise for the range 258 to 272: 269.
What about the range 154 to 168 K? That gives 165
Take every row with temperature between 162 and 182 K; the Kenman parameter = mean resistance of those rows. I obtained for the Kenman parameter 2.78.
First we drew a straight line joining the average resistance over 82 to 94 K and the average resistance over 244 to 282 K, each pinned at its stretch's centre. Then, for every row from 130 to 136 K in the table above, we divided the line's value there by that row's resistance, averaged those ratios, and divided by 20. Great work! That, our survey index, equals 0.0488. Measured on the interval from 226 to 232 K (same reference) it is 0.0526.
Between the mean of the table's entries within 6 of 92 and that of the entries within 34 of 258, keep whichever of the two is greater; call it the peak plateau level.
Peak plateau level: 2.60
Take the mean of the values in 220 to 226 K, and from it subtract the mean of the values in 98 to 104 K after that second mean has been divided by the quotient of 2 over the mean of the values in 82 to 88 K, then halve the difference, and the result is -0.44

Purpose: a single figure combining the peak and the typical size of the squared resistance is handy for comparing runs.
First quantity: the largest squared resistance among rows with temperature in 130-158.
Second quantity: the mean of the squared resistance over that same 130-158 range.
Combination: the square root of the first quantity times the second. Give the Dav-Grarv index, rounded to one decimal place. 6.9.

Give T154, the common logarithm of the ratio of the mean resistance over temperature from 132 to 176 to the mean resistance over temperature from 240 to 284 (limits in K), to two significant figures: 0.062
